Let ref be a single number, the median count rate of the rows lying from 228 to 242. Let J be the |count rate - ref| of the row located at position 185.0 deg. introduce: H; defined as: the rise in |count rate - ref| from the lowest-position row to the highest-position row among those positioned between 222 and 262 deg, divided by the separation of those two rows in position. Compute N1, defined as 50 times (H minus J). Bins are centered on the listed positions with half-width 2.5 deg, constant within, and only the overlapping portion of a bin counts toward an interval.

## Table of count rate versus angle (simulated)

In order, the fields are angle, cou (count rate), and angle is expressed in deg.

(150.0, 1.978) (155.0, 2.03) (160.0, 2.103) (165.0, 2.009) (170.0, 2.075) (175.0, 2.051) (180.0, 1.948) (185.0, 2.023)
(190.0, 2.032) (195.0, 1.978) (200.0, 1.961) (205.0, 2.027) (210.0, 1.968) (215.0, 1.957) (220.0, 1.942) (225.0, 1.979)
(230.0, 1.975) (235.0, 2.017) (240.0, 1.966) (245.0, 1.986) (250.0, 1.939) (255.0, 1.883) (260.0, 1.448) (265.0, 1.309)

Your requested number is -1.7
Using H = 0.0149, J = 0.05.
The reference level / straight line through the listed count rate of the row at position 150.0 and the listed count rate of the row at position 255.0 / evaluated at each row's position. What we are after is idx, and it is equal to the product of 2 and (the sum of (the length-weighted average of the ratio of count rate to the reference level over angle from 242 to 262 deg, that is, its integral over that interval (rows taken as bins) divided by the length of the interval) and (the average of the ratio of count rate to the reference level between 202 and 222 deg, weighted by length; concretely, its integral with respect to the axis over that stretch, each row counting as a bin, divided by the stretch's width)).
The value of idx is 3.99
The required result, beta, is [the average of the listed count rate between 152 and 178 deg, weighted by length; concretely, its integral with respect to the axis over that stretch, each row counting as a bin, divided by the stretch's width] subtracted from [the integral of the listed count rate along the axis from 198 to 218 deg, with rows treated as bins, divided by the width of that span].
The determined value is -0.07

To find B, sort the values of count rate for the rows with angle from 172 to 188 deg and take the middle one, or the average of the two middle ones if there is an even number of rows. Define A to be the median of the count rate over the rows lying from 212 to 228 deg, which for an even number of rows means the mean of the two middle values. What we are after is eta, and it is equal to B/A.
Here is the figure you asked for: 1.034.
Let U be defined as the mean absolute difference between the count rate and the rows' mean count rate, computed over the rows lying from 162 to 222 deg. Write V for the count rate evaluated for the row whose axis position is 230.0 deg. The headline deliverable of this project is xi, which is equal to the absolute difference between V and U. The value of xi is 1.94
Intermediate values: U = 0.039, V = 1.975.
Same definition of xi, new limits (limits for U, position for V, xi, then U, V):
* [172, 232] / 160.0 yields 2.07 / 0.031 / 2.103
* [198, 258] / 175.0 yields 2.03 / 0.025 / 2.051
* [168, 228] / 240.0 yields 1.93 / 0.039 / 1.966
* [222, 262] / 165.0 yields 1.89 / 0.117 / 2.009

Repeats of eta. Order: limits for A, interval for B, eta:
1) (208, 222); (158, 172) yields 1.060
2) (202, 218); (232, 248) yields 1.009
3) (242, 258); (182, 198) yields 1.043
